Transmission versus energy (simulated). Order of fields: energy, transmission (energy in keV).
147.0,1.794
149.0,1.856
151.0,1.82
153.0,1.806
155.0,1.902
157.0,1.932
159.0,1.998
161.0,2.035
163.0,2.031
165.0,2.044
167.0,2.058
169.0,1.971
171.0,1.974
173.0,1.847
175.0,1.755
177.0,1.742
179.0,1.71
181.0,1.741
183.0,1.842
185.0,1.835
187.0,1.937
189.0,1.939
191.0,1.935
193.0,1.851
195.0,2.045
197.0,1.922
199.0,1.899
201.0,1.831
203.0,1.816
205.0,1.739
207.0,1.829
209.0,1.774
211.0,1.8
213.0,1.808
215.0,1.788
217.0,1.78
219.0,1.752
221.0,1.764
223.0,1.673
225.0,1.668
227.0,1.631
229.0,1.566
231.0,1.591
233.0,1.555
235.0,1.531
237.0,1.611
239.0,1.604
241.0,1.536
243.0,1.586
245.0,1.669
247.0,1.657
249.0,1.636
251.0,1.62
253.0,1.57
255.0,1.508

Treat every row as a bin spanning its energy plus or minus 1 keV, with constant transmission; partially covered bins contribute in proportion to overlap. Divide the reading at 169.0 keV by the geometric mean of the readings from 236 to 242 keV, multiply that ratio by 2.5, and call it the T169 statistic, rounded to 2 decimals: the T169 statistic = 3.11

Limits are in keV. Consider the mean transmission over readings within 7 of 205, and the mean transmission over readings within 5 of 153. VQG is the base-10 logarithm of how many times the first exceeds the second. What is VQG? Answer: -0.012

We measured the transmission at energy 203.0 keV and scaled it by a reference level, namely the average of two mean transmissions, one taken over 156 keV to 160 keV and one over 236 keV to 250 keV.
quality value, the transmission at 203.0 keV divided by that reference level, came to 1.01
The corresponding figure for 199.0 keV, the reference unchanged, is 1.06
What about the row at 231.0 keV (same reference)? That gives 0.89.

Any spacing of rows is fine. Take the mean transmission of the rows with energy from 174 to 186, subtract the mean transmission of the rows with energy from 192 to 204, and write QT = -0.12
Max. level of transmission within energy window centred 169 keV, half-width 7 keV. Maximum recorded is 2.058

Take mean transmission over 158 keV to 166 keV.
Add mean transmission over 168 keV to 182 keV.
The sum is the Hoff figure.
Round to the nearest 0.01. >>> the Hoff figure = 3.85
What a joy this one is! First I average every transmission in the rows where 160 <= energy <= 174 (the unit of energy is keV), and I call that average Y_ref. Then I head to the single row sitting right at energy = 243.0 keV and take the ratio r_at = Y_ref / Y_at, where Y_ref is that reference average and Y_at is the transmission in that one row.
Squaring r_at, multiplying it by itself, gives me 1.6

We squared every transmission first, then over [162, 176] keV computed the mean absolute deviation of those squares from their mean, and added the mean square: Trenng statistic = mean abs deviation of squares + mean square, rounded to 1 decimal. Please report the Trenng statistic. 4.2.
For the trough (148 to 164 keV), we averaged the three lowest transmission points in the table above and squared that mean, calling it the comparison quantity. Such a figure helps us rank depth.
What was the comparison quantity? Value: 3.3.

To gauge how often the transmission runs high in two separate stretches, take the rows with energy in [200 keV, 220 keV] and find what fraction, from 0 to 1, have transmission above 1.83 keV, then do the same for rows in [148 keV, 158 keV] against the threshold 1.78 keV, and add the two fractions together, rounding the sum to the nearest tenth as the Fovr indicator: 1.1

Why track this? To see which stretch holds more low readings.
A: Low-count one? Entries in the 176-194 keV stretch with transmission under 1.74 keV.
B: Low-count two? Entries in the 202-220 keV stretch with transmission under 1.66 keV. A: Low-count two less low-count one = -1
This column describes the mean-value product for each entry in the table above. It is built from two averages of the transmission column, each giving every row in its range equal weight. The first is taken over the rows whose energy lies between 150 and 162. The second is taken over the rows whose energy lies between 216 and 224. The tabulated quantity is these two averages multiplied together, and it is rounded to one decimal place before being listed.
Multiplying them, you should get 3.3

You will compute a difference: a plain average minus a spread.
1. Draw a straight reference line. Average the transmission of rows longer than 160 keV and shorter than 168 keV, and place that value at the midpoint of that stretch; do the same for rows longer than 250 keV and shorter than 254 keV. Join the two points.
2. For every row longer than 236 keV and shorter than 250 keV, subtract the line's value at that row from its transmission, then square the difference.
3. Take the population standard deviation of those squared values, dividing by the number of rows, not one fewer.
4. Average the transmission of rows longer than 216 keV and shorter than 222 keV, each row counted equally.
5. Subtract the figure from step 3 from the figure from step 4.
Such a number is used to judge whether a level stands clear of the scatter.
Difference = 1.76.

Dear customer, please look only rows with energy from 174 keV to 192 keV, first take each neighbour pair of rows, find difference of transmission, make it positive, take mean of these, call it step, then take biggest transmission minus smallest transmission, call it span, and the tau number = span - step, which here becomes 0.19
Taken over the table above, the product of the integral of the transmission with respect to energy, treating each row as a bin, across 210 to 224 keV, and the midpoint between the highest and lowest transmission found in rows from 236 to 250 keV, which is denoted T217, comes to 39.6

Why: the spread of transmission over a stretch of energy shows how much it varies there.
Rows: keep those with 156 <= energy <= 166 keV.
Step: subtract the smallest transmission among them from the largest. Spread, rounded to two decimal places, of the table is 0.11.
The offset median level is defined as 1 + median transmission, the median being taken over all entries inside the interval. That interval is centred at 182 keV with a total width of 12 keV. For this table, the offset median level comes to 2.79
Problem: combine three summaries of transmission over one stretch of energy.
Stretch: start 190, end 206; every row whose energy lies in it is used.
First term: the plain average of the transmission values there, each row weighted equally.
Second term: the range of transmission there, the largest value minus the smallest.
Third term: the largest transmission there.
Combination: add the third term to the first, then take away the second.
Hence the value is 3.62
